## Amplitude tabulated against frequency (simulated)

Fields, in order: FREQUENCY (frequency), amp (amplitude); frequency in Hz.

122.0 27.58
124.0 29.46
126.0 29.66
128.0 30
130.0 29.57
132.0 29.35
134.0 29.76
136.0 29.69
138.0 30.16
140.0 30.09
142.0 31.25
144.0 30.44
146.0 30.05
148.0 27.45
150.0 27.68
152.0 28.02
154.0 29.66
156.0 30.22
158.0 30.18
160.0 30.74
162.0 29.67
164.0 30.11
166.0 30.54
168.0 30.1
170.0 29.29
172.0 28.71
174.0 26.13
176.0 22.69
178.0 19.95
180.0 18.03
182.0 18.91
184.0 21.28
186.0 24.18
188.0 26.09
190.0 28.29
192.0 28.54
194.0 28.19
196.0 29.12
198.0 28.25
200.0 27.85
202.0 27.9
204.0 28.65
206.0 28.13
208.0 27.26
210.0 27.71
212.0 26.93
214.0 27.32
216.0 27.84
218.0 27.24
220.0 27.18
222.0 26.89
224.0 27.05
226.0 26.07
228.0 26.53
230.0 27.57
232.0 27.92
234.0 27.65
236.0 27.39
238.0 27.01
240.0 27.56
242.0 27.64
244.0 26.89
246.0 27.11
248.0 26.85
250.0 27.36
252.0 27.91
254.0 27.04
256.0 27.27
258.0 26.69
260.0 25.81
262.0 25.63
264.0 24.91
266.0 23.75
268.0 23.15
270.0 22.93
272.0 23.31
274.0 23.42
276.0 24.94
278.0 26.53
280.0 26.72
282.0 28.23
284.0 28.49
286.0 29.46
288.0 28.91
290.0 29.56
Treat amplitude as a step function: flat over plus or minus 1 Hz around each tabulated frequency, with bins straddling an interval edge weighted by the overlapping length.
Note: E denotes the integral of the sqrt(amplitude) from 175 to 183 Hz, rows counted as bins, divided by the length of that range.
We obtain 4.46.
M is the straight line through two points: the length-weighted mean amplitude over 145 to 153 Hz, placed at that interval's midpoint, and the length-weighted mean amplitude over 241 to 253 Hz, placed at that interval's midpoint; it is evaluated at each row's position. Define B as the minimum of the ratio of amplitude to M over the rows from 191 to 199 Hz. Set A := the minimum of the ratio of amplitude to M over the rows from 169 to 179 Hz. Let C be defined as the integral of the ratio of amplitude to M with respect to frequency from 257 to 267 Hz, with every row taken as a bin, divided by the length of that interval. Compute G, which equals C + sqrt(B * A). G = 1.78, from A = 0.71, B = 1.01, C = 0.93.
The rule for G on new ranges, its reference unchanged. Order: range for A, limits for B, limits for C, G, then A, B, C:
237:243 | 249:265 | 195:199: 1.98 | 0.99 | 0.92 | 1.03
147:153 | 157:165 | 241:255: 2.01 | 0.97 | 1.05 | 1.00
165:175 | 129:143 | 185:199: 1.97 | 0.93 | 1.03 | 0.99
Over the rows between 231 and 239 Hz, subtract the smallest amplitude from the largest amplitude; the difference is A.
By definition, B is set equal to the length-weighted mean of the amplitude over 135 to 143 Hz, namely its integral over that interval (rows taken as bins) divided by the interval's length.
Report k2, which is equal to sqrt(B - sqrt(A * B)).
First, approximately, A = 0.91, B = 30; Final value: 5.00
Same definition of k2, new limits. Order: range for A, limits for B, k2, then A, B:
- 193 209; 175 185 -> 3.75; 1.86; 20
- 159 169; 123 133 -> 4.90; 1.07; 30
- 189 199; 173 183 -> 4.09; 0.93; 21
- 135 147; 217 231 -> 4.52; 1.56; 27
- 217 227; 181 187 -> 4.06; 1.17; 21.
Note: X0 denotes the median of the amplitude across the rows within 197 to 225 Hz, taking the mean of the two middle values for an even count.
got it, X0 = 27.5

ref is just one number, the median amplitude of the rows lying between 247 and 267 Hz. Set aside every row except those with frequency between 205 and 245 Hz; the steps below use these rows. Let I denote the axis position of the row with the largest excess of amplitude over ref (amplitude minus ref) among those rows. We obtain 206.0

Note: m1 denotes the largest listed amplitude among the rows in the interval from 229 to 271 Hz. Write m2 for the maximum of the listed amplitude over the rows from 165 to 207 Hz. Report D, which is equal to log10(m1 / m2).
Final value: -0.039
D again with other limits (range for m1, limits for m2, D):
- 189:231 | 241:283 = 0.013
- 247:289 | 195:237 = 0.005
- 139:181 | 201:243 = 0.038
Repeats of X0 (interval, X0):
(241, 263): 27.0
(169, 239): 27.3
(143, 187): 29.0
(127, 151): 29.9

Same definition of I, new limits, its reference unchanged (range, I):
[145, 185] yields 160.0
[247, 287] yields 286.0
